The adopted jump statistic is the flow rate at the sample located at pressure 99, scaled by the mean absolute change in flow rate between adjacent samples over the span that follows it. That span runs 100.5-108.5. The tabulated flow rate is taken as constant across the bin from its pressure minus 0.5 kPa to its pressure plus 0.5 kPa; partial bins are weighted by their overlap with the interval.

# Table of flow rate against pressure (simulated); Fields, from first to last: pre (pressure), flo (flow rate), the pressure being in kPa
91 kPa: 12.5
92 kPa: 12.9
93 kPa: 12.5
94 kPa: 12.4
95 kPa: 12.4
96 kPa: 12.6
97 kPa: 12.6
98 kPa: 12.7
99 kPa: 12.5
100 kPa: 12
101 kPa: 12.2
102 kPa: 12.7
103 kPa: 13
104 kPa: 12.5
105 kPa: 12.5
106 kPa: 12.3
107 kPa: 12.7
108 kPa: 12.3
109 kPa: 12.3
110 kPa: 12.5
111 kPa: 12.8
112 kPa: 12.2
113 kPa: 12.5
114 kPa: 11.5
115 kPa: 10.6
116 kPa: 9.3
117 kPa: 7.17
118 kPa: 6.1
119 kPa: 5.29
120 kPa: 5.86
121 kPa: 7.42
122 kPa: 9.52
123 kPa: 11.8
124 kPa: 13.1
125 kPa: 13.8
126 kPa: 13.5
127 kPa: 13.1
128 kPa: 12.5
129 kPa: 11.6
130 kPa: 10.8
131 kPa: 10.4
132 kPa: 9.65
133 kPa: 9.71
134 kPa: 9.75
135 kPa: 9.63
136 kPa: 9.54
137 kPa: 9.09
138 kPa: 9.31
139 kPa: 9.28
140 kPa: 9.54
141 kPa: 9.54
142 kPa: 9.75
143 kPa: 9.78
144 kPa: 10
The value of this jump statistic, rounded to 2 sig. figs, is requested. 38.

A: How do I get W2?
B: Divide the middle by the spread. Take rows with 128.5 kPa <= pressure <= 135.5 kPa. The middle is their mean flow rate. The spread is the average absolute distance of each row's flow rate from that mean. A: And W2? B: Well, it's 17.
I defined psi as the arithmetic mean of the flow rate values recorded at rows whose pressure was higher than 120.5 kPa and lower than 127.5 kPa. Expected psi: 11.7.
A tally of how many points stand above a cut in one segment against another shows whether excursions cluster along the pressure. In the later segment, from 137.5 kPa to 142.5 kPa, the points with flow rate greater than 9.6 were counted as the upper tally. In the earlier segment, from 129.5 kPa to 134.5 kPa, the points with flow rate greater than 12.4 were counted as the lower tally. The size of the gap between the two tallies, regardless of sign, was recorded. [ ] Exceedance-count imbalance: 1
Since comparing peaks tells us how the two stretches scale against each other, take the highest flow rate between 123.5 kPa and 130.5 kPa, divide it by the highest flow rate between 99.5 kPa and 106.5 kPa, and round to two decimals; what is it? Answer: 1.06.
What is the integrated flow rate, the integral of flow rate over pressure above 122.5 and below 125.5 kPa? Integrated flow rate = 38.7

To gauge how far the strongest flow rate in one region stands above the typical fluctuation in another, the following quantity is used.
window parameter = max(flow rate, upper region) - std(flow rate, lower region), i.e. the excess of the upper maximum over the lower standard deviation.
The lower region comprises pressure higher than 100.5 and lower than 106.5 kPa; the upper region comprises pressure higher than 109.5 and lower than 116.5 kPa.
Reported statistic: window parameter 12.5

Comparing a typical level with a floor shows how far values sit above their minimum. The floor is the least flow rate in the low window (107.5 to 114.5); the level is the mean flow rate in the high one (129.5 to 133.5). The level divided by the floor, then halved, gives 0.44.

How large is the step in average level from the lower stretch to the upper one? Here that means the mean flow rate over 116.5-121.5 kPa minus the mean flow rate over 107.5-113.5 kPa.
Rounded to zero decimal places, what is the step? -6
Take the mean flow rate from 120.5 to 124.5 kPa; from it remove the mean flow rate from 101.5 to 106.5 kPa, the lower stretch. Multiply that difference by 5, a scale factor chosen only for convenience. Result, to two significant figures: -11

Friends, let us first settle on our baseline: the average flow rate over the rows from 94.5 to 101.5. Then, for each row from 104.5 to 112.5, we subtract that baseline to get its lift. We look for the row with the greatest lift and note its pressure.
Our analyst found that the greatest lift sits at 111 kPa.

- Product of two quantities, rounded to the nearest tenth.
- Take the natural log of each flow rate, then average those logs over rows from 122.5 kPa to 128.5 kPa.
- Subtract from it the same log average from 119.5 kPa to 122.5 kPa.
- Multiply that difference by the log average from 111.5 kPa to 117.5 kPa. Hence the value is 1.3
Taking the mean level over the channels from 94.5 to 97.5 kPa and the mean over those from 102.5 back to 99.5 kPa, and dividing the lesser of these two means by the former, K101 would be 0.98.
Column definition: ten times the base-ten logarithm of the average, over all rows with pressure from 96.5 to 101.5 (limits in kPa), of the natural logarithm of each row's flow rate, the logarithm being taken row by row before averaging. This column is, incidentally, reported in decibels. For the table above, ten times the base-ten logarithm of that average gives 4.01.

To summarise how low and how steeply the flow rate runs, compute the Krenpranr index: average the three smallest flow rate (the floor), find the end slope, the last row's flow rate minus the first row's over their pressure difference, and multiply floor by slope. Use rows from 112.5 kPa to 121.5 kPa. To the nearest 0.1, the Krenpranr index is -3.7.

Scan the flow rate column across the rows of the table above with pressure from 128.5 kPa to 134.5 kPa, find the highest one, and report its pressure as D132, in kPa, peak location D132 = 129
